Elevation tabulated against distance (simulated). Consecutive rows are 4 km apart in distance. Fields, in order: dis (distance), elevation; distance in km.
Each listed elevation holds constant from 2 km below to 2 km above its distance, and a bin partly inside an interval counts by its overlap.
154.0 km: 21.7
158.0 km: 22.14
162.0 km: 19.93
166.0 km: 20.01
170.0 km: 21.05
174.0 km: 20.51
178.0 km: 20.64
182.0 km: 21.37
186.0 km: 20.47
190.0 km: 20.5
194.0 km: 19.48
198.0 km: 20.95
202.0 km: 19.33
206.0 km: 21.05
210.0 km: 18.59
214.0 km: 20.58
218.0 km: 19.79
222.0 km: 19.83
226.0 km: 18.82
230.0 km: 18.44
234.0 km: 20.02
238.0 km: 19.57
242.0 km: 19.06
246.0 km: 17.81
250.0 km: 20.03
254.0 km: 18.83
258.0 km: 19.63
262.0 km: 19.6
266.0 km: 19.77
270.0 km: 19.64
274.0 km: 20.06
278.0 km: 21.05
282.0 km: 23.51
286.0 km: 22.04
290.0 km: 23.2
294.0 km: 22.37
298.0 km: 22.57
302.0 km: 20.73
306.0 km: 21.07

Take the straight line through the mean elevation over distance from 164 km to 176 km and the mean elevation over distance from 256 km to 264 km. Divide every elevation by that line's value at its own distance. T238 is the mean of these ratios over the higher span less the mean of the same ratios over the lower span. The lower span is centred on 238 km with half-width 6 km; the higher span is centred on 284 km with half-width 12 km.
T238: 0.15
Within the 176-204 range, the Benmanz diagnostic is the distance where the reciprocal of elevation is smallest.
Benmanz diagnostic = 182.0 km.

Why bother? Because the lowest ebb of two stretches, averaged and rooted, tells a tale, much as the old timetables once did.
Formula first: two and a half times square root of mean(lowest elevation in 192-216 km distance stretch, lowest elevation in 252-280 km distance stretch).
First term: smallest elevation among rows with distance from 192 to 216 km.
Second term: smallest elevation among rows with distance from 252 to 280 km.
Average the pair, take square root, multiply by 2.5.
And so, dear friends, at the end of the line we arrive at 10.81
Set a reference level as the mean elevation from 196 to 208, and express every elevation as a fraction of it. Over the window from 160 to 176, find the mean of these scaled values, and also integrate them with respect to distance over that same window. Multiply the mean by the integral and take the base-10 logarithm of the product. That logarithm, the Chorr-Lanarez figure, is 1.20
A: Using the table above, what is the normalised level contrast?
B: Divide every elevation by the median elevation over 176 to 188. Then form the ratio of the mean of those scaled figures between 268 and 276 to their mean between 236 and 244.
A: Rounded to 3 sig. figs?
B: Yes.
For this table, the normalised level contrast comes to 1.03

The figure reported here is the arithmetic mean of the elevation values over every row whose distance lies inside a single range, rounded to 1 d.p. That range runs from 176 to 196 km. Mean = 20.5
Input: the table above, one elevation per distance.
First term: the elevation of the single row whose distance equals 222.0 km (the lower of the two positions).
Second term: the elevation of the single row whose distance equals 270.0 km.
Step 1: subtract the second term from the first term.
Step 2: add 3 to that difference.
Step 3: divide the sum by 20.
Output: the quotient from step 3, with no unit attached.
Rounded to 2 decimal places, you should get 0.16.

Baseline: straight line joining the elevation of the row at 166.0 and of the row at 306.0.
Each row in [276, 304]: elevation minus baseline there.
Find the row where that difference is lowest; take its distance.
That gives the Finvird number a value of 302.0 km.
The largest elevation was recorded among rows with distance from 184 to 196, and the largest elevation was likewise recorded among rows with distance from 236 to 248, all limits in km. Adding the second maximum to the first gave 40.1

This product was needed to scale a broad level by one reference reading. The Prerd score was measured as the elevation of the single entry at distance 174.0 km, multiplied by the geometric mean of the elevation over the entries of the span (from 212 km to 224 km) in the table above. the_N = 412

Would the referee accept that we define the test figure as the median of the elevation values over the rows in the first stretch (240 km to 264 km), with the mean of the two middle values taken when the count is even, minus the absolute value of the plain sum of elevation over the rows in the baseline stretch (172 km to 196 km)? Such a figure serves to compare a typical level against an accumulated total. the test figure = -104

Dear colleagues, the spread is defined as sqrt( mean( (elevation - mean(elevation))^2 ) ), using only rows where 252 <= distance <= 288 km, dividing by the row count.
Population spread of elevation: 1.40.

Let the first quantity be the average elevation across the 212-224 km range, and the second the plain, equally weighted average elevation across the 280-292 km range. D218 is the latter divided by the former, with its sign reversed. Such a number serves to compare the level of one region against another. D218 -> -1.14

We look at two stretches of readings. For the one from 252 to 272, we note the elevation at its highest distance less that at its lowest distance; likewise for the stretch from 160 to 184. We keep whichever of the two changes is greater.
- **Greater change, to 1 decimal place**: 1.4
